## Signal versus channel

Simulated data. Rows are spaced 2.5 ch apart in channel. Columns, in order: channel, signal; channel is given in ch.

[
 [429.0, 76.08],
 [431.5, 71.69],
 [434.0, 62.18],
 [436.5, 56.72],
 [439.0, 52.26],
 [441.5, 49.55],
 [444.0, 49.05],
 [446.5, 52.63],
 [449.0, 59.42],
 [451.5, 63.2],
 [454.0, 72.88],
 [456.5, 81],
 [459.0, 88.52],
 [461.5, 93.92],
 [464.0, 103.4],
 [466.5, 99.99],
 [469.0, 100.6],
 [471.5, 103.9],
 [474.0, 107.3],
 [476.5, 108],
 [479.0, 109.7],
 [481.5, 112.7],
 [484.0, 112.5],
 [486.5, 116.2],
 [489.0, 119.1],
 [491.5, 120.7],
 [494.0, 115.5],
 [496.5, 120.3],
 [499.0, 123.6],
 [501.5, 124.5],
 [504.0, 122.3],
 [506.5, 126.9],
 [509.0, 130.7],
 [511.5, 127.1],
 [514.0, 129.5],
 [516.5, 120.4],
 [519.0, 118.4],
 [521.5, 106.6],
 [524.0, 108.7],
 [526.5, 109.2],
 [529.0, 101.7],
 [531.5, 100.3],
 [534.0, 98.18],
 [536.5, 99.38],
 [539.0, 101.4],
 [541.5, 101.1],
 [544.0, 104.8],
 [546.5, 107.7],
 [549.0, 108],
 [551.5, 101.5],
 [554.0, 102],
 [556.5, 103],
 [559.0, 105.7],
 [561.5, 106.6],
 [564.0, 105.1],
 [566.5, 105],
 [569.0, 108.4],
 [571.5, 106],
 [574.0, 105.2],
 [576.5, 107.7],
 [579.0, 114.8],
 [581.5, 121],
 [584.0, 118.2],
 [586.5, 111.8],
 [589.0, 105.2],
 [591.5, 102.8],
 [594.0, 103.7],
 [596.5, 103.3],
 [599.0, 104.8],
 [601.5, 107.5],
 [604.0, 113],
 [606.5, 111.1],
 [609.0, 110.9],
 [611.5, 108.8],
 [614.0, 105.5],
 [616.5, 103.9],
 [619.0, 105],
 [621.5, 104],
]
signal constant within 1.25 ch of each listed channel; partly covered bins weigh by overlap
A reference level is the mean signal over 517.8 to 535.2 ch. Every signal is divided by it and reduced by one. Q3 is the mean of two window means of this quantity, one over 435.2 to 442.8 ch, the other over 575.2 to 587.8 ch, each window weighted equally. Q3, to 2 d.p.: -0.21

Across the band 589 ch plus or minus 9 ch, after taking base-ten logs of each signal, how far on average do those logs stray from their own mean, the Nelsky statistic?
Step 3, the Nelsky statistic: 0.025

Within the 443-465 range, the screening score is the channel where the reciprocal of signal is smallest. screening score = 464.0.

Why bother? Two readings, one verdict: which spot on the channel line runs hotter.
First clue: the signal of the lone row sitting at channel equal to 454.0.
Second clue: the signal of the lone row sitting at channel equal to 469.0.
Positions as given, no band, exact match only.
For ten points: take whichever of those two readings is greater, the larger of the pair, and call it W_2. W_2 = 101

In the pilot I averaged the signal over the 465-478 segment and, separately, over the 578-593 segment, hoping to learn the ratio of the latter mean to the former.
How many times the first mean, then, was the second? 1.08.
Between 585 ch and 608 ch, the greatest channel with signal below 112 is 606.5 ch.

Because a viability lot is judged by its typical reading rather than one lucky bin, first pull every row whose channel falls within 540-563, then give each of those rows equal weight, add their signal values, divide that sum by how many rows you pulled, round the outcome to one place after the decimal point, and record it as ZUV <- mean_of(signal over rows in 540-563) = 104.5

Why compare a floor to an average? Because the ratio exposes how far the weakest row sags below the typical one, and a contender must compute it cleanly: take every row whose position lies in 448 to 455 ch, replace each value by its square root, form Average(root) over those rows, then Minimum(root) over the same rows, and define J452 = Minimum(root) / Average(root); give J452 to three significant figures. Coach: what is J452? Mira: 0.956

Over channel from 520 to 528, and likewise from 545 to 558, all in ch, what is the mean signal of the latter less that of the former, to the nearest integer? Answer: -4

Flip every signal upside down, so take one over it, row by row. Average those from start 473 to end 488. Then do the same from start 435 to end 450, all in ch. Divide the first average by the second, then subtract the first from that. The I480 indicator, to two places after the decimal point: 0.47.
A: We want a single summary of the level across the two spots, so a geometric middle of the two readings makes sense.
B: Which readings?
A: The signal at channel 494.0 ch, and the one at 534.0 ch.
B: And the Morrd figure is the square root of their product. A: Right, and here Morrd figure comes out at 106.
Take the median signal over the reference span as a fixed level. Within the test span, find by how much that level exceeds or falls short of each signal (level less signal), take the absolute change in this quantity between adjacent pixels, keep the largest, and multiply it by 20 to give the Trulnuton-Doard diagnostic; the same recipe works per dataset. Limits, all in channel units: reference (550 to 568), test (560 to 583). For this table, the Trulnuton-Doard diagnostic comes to 142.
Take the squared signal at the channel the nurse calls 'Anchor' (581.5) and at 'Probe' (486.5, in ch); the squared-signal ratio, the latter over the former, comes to 0.92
